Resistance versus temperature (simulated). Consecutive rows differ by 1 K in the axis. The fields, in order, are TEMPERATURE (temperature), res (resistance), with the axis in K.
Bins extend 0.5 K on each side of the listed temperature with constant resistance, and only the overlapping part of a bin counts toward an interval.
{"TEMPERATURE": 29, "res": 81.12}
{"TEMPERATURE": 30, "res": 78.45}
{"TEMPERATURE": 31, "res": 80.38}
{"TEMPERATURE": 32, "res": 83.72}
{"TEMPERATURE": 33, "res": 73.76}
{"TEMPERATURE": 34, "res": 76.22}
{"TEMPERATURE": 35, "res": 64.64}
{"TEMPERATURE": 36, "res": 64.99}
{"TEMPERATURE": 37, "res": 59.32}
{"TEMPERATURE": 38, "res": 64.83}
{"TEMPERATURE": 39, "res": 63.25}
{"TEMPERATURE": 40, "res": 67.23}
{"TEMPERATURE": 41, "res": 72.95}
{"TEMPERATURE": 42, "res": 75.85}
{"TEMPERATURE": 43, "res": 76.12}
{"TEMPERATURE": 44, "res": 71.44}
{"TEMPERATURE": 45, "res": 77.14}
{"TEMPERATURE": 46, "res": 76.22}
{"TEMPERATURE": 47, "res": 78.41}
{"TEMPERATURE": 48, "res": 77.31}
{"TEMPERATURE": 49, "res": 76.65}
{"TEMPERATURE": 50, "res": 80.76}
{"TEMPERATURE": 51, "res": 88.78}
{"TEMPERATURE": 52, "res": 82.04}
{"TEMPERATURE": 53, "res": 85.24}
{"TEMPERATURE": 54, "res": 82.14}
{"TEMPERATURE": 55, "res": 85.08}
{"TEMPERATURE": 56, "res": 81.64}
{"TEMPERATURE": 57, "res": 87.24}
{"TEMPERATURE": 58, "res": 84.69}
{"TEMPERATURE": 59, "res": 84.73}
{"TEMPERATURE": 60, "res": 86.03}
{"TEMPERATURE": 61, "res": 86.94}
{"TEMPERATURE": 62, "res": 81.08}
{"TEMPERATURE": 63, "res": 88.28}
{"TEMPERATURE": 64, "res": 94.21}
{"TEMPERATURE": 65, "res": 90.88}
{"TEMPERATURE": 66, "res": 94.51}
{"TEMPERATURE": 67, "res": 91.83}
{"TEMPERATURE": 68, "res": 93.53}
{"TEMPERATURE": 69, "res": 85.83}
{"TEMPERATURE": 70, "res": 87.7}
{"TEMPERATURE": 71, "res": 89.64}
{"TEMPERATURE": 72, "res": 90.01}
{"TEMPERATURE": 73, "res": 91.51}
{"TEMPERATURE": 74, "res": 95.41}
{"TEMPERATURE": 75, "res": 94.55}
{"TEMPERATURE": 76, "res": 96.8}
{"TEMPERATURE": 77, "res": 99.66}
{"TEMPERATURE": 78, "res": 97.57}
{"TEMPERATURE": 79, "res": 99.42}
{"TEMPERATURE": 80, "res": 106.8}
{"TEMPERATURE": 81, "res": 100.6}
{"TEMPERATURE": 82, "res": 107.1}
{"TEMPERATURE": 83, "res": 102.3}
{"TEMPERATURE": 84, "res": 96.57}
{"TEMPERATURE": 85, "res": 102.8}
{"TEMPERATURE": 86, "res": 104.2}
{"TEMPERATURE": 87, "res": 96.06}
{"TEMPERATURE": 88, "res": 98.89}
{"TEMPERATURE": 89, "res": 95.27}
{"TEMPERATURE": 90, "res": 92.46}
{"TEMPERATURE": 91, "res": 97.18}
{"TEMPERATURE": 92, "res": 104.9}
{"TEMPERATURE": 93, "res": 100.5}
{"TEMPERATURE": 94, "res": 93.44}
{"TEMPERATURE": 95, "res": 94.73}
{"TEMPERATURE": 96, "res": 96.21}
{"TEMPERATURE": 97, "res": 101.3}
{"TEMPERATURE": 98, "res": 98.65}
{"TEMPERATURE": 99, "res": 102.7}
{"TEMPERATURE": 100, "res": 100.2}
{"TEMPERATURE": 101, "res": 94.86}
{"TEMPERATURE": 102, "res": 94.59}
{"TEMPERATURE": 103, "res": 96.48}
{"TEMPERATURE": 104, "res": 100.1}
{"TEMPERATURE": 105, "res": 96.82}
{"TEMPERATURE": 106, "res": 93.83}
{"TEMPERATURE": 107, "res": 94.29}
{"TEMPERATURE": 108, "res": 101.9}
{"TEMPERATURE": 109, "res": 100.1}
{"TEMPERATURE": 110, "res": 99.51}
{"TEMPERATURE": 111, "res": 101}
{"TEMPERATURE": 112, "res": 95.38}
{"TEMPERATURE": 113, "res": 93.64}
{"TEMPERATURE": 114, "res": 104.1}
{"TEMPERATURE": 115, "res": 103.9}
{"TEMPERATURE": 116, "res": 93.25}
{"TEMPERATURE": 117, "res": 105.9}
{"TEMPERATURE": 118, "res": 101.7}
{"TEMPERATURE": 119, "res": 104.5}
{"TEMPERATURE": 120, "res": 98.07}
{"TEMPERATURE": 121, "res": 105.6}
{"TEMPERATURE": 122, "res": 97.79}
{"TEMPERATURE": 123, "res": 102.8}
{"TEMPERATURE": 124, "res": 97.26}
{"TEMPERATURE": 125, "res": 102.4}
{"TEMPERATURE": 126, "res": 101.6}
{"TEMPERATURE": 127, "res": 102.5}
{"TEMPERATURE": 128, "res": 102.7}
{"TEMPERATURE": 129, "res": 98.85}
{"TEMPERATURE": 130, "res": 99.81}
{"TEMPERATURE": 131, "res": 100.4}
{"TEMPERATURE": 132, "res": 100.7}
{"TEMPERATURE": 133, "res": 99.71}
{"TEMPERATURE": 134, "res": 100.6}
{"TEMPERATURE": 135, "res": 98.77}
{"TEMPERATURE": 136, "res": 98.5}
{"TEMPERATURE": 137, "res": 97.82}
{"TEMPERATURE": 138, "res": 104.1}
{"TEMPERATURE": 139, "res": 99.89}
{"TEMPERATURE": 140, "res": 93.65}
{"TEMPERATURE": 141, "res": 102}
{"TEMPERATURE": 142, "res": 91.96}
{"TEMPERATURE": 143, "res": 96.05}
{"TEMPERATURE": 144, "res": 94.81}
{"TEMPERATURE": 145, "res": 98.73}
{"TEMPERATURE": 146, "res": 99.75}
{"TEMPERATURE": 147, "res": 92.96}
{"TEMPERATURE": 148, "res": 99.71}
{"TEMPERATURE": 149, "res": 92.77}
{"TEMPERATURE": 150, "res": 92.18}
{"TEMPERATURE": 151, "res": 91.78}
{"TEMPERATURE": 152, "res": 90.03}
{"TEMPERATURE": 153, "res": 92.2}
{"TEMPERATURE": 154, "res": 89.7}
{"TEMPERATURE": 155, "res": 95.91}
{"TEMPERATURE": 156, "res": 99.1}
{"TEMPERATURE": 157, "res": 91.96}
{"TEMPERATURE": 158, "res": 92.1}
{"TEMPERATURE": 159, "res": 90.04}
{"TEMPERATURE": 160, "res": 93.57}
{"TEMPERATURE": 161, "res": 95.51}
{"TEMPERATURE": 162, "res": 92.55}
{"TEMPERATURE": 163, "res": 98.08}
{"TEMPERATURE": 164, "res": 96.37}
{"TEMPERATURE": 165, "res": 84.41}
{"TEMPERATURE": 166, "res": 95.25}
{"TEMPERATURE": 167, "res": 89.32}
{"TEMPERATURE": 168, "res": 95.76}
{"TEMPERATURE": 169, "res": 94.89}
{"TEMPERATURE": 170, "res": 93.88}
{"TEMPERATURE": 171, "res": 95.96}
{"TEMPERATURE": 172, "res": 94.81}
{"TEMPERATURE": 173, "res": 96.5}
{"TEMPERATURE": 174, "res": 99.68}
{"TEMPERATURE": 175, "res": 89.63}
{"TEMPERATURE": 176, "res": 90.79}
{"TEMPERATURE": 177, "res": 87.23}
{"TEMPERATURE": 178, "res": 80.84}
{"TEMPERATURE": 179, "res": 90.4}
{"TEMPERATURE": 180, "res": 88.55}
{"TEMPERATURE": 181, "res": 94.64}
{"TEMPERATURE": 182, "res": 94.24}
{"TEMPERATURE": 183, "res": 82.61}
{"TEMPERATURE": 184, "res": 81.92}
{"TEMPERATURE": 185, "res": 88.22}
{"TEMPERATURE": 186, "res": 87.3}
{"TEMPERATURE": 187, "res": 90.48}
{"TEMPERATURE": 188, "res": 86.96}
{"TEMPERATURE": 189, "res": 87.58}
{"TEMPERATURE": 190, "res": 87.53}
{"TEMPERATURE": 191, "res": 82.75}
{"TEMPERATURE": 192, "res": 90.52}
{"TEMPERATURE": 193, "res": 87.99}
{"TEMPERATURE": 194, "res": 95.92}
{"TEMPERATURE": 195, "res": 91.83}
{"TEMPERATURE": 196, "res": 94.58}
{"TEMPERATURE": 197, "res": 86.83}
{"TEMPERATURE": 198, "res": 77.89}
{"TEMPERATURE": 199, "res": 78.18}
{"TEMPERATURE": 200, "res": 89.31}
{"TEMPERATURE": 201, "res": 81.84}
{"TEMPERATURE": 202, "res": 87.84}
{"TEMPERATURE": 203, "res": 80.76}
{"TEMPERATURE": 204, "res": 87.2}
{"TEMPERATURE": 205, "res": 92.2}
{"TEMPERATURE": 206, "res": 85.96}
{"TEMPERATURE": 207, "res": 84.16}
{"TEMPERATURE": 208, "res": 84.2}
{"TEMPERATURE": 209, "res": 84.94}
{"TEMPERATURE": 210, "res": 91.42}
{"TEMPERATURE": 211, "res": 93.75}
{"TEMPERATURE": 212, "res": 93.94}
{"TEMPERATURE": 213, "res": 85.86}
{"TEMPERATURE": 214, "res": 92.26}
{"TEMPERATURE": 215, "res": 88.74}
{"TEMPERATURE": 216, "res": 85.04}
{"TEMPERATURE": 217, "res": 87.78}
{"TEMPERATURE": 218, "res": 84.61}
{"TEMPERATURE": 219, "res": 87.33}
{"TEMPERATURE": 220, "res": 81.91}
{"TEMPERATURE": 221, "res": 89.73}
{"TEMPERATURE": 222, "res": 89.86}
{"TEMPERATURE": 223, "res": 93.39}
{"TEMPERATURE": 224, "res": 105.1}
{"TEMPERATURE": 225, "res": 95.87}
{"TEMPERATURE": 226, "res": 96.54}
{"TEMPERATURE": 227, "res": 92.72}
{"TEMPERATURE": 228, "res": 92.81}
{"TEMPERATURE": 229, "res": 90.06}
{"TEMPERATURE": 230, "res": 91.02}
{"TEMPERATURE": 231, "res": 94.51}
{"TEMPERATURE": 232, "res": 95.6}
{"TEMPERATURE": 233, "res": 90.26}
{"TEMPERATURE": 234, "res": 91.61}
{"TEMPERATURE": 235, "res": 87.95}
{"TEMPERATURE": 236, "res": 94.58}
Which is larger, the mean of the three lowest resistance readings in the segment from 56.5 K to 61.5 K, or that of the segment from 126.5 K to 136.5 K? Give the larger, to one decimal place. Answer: 98.7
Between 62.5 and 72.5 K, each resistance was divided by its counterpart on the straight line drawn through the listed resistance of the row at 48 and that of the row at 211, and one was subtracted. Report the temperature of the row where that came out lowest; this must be 69 K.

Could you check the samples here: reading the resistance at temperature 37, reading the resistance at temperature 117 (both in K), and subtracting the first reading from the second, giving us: 47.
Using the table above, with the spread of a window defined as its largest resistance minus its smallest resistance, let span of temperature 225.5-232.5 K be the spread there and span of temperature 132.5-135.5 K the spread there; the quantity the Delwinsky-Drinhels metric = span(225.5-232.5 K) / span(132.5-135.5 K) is 3.5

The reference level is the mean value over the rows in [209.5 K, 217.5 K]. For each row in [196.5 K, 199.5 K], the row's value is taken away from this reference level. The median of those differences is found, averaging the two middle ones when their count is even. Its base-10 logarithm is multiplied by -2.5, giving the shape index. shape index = -2.7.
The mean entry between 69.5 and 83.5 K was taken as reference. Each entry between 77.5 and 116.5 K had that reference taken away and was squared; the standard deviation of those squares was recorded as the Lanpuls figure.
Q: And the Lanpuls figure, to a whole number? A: 24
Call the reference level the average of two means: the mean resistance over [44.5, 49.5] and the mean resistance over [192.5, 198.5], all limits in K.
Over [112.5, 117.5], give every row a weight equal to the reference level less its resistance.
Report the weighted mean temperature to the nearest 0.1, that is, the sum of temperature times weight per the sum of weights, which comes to 115.2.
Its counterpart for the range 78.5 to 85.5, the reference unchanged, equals 81.9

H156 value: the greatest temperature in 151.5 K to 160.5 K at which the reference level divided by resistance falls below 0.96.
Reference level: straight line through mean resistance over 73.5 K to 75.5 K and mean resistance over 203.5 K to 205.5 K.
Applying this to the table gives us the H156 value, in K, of 156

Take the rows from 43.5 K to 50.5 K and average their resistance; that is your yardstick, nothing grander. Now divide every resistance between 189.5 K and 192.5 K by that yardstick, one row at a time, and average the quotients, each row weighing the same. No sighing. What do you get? 1.13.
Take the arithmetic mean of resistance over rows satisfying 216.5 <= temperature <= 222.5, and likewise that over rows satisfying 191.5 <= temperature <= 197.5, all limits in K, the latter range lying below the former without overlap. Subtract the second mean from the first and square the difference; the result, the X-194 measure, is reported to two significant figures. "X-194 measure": 19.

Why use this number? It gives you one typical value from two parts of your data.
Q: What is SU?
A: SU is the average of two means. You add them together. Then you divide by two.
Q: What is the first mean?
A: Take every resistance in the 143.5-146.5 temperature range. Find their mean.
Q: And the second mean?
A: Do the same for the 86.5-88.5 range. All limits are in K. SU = 97.6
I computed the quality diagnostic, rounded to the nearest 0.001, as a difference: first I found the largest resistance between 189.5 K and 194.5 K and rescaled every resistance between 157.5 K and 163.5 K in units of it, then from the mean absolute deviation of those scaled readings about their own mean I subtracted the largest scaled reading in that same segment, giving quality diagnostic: -1.001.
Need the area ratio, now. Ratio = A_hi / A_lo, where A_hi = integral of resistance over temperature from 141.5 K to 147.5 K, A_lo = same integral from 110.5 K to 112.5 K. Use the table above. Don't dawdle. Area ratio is 2.9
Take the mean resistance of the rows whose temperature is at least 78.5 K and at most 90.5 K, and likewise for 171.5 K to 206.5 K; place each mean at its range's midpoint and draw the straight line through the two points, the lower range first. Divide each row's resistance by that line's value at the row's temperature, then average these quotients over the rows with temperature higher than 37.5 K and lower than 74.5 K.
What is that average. 0.80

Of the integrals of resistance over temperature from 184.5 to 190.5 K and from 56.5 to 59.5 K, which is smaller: 257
